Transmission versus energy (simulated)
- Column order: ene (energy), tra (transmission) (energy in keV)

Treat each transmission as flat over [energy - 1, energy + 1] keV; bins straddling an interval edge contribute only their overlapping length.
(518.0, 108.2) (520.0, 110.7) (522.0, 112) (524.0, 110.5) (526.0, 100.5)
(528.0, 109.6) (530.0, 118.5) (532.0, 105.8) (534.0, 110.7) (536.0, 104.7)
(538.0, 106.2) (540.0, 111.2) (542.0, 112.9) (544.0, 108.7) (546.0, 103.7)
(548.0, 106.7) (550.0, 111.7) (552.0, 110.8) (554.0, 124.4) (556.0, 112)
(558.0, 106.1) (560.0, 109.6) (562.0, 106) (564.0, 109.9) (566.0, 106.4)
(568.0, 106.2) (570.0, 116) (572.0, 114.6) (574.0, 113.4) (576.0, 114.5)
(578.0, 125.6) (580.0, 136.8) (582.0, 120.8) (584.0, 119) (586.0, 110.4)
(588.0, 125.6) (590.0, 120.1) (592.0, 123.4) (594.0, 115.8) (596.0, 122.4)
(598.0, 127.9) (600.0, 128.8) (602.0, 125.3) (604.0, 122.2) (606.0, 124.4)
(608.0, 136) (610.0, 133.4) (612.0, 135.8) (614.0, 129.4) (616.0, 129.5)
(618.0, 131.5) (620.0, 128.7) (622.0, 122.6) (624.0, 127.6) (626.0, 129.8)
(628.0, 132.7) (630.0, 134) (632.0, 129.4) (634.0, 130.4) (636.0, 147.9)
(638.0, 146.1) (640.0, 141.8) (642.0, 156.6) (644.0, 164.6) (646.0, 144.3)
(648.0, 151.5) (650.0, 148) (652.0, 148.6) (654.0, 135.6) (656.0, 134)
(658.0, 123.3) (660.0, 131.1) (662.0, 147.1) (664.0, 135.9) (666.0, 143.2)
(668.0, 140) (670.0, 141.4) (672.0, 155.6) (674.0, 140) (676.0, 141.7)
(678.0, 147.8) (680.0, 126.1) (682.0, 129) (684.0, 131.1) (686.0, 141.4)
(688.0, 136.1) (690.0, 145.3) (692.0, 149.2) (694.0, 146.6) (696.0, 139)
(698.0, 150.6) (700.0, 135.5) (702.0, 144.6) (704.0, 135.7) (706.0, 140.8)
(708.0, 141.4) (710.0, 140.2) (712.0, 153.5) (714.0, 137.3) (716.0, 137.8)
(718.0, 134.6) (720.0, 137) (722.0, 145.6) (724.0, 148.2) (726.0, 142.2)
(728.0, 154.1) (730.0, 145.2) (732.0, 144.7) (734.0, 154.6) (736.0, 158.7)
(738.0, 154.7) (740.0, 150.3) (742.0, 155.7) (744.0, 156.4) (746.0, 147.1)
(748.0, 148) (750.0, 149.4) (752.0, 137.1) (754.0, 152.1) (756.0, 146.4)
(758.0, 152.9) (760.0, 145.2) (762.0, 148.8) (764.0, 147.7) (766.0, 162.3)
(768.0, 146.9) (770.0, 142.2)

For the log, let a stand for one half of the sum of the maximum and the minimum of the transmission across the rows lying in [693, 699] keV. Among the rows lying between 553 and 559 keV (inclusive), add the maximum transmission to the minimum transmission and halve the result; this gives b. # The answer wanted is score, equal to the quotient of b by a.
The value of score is 0.80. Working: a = 145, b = 115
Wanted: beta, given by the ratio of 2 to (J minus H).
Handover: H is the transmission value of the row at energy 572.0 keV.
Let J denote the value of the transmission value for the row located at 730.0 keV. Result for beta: 0.07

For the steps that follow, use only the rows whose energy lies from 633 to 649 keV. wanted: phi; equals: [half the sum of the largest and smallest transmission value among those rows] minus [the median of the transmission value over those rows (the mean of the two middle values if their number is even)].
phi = 0.5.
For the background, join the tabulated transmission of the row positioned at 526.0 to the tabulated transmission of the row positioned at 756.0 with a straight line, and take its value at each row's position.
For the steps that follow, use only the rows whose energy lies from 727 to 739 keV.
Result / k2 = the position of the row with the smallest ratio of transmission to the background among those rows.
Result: 732.0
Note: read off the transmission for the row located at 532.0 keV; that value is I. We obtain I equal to 105.8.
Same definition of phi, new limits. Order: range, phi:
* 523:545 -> -0.1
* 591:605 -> -1.1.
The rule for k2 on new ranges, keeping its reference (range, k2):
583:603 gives 586.0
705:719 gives 718.0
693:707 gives 704.0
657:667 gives 658.0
